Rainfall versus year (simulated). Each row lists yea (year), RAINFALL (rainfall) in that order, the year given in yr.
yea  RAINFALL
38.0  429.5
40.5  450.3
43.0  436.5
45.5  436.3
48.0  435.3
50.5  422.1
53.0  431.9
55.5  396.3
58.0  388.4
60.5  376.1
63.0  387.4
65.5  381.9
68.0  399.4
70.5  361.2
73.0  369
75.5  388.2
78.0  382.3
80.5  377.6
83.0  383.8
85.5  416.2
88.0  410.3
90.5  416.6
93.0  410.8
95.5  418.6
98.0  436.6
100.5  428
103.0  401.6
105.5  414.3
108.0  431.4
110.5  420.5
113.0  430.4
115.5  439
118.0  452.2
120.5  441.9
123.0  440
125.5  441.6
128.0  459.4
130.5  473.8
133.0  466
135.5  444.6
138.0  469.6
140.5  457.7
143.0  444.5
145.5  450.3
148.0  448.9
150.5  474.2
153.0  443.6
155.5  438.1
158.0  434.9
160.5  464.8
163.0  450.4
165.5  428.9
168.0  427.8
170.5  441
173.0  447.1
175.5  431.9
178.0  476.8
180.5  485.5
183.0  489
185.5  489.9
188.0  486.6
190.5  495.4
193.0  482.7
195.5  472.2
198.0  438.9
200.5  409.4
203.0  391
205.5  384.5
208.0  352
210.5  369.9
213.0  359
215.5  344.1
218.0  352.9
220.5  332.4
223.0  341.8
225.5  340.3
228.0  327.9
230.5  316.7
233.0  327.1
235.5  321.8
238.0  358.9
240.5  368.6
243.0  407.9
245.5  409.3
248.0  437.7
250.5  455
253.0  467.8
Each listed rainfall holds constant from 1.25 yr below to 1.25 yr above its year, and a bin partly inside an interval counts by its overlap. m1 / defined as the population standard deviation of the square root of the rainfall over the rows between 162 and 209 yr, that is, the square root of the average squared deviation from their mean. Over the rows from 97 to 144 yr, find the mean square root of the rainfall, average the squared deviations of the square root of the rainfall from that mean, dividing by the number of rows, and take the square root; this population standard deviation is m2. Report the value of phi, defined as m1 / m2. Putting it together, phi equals 2.2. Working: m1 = 0.96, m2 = 0.4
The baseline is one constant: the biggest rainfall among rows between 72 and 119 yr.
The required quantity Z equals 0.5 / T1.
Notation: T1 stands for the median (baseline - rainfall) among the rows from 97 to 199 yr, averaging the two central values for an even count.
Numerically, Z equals 0.066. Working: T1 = 8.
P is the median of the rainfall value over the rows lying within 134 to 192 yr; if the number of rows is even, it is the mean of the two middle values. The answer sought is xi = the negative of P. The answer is -450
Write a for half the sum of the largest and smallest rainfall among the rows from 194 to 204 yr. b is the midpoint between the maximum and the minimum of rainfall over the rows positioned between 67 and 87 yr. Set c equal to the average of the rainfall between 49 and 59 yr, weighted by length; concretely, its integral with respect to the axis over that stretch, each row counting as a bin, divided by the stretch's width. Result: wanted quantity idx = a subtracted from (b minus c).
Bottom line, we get -454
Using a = 432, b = 389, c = 411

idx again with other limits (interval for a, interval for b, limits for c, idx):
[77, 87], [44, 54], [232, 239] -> -303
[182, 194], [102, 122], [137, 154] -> -518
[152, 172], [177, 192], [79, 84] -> -341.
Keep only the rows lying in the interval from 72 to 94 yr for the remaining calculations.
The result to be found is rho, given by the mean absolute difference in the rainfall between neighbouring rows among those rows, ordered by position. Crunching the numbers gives 10.8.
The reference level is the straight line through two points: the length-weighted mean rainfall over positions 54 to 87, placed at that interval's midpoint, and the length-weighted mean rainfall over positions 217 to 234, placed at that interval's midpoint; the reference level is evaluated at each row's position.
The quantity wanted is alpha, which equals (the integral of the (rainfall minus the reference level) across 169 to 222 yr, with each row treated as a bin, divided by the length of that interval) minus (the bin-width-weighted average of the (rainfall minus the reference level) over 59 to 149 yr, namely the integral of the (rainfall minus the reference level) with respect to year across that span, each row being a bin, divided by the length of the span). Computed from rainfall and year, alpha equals 34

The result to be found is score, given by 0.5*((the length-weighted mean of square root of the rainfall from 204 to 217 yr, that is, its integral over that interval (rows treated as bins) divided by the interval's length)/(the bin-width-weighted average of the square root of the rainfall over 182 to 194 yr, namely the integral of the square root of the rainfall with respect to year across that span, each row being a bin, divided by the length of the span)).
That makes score 0.43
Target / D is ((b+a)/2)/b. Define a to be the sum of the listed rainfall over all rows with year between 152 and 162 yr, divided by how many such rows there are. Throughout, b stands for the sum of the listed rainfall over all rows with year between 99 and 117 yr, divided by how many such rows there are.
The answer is 1.03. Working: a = 445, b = 424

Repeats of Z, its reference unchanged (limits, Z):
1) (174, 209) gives -0.022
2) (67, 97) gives 0.009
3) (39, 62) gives 0.025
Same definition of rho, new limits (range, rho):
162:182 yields 15.8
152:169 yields 12.6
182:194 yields 6.4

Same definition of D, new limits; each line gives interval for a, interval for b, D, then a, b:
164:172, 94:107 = 1.02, 433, 420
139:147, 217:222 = 1.16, 451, 343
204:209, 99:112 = 0.94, 368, 419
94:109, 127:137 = 0.96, 422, 461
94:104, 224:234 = 1.14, 421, 328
